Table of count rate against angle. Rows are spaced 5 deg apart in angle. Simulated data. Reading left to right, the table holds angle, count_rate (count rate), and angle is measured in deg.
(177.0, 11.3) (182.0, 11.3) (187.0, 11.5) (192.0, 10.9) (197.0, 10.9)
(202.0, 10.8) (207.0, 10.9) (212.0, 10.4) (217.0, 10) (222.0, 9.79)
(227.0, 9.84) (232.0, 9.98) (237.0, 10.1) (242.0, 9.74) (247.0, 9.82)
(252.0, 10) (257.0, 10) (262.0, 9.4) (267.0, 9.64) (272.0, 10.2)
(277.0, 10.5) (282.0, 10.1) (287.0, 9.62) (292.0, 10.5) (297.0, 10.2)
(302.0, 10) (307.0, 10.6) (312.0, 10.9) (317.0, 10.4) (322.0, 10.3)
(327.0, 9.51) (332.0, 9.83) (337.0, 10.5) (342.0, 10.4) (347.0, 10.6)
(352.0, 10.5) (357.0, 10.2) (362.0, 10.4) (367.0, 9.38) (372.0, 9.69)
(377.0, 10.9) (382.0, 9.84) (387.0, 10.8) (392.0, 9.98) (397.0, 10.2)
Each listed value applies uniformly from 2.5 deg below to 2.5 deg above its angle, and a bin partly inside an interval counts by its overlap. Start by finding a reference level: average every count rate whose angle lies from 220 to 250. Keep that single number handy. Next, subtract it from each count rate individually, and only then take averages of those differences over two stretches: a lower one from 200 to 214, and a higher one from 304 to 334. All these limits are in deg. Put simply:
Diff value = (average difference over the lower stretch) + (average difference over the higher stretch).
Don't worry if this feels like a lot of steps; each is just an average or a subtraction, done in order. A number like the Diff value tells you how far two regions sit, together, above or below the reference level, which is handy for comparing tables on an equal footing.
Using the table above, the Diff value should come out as 1.20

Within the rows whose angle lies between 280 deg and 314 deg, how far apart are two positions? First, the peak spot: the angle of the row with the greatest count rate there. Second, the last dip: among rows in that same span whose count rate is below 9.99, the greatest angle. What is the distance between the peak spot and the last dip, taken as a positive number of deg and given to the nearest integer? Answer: 25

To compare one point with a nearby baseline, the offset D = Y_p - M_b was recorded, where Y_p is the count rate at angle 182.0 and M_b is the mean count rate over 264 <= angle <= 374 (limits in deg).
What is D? 1.12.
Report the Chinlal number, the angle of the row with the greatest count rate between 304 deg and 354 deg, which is 312.0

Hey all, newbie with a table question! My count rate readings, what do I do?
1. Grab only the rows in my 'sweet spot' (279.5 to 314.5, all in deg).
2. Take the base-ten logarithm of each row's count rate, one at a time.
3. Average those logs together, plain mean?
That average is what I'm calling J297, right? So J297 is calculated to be 1.01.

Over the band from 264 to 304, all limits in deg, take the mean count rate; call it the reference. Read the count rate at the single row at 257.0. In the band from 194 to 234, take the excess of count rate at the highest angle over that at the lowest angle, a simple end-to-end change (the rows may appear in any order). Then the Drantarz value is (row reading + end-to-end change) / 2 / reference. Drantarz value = 0.450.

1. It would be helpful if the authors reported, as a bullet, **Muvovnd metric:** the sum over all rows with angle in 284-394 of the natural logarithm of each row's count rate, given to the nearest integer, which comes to 51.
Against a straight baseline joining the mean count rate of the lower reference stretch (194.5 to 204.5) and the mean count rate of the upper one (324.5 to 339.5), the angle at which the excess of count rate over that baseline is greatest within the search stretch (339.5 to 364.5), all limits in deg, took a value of 347.0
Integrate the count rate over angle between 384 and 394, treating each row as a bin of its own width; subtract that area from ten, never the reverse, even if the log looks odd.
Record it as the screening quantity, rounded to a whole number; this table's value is -94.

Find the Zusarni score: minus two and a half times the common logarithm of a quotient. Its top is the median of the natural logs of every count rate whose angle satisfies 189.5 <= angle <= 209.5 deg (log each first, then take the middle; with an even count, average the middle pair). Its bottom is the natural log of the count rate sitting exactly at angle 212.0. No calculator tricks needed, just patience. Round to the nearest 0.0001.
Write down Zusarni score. -0.0216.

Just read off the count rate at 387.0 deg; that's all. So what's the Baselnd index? 10.8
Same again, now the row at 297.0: 10.2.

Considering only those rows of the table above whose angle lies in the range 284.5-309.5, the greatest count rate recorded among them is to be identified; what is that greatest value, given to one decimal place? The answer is 10.6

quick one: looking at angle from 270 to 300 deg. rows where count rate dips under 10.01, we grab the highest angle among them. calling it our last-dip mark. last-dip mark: 287.0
